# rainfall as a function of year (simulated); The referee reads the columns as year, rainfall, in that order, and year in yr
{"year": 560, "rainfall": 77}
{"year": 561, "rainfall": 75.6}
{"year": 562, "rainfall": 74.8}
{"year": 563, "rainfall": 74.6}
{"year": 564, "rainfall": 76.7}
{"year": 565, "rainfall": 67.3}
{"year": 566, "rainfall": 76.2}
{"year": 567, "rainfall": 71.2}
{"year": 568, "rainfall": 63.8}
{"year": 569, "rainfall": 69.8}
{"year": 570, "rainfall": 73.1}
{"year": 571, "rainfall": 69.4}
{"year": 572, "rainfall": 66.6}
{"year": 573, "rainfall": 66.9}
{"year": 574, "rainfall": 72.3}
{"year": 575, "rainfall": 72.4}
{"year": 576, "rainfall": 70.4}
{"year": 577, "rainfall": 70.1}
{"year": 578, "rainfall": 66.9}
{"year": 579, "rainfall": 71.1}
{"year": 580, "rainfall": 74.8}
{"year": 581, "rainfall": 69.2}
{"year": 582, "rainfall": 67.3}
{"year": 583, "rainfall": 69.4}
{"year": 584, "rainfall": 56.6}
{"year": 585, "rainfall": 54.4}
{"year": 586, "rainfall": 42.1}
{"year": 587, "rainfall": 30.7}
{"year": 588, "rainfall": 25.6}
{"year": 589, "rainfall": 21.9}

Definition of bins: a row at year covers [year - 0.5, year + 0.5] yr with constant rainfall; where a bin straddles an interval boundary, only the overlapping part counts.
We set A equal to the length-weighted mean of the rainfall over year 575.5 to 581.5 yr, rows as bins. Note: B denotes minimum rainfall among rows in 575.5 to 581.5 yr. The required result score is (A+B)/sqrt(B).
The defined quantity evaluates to 16.8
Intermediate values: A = 70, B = 66.9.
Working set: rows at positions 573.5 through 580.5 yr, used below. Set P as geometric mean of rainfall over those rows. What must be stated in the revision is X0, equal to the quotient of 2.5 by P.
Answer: 0.0352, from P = 71.1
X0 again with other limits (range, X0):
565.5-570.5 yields 0.0354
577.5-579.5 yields 0.0362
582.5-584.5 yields 0.0399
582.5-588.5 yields 0.0571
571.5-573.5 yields 0.0375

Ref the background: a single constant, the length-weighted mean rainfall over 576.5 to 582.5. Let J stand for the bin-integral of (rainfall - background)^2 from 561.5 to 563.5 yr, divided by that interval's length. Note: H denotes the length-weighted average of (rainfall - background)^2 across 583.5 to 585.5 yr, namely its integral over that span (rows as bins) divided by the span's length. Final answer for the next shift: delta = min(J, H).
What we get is 23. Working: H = 209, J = 23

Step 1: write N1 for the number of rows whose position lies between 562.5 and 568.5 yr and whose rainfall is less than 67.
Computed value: 1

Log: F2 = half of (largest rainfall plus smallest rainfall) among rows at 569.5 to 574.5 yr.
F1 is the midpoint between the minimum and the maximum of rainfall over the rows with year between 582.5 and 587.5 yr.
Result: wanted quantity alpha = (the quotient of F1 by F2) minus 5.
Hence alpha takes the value -4.28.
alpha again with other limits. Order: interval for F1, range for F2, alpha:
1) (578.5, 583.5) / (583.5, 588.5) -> -3.27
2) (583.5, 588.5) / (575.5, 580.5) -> -4.42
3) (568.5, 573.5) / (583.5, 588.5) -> -3.30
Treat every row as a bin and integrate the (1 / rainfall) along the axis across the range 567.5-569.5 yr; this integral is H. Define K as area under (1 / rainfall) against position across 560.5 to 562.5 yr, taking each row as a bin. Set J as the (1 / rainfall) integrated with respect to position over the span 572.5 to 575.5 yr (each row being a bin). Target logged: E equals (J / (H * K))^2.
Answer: 2849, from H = 0.03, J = 0.043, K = 0.03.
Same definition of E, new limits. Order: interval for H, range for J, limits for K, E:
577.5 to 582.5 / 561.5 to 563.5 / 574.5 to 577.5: 78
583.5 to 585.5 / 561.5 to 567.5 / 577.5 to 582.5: 1003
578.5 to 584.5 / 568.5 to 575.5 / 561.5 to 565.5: 424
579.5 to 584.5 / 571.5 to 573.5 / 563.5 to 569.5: 22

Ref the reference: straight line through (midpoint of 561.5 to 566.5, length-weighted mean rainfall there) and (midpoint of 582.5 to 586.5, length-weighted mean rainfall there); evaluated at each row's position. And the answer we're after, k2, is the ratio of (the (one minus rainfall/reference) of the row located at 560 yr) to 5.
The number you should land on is 0.001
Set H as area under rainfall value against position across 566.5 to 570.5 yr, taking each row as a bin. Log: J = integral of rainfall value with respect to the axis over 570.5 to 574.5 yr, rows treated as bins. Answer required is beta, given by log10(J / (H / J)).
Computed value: 2.44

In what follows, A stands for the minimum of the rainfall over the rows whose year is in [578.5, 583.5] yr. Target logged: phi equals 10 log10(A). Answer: 18.3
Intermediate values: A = 67.3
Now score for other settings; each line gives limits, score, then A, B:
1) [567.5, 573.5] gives 16.5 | 68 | 63.8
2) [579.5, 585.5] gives 16.2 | 65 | 54.4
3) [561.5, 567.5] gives 17.2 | 73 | 67.3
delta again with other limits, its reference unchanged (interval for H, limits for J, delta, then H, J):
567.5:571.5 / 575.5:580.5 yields 7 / 12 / 7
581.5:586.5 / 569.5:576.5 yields 6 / 239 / 6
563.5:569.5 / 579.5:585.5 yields 22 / 22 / 75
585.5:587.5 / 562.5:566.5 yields 29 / 1155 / 29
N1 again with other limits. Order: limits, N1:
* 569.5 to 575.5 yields 2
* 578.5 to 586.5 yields 3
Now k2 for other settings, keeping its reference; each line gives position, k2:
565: 0.016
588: 0.102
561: 0.003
